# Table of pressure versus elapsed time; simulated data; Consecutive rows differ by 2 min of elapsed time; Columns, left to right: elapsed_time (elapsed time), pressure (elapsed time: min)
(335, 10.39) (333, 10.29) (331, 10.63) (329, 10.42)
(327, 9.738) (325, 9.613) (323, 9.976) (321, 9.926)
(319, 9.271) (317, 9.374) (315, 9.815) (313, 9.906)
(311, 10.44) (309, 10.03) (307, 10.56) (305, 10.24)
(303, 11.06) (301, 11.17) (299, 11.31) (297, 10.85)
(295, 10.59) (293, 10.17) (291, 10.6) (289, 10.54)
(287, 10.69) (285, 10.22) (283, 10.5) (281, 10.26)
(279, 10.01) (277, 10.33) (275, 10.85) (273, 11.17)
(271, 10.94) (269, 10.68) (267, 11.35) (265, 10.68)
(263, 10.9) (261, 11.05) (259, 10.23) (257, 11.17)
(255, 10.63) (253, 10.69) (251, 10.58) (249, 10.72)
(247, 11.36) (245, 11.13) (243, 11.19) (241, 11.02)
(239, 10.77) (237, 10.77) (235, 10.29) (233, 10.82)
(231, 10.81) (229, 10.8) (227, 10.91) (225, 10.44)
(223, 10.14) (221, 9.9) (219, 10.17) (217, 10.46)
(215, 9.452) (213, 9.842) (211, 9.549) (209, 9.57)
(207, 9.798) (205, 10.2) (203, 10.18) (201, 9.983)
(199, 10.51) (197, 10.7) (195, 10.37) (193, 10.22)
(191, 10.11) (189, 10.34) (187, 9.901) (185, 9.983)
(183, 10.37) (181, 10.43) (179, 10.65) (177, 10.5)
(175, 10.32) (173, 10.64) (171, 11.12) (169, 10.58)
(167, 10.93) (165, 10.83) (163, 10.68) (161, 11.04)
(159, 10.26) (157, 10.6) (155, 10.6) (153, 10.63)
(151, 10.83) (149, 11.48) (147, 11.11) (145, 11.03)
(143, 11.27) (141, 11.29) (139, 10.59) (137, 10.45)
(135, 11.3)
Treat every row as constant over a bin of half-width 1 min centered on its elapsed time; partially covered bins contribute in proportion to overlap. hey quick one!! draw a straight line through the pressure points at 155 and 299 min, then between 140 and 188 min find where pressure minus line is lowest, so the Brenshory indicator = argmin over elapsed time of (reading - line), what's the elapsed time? 187 min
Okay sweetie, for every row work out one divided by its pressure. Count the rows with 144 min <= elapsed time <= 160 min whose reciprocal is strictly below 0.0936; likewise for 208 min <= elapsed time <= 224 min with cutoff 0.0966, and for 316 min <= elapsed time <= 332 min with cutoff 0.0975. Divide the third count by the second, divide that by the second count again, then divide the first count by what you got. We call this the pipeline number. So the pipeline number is 2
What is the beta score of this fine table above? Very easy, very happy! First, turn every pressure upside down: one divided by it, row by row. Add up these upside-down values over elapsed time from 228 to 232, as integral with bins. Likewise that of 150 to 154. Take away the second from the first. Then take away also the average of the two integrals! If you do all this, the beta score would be -0.37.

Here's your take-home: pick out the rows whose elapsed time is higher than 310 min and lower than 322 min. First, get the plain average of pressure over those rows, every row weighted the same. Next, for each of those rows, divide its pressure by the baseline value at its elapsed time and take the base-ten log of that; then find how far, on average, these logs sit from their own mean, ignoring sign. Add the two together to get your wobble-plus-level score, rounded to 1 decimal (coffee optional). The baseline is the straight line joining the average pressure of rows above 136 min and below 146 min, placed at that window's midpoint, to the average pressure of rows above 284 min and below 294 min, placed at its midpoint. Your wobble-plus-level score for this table 9.8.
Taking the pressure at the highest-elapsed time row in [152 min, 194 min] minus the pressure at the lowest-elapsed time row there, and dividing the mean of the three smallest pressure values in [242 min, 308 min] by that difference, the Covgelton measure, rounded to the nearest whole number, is -25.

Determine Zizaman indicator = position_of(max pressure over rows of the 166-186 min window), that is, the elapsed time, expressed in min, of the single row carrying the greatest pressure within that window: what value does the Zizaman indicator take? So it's 171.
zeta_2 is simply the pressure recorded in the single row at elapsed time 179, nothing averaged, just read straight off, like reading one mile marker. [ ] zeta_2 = 10.65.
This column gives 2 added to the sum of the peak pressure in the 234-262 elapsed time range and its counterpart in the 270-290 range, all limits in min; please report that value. 24.5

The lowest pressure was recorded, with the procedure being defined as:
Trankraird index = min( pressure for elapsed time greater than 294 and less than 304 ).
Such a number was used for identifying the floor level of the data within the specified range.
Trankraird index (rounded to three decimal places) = 10.590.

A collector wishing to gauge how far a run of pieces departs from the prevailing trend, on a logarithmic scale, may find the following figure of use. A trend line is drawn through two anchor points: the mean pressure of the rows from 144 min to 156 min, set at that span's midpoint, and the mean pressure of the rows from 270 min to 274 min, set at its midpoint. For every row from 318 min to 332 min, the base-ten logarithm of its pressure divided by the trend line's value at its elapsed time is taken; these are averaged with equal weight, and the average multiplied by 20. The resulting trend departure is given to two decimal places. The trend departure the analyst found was -0.97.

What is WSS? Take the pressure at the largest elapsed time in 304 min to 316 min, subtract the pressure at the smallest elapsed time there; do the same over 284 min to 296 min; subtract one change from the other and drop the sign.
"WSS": 0.8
